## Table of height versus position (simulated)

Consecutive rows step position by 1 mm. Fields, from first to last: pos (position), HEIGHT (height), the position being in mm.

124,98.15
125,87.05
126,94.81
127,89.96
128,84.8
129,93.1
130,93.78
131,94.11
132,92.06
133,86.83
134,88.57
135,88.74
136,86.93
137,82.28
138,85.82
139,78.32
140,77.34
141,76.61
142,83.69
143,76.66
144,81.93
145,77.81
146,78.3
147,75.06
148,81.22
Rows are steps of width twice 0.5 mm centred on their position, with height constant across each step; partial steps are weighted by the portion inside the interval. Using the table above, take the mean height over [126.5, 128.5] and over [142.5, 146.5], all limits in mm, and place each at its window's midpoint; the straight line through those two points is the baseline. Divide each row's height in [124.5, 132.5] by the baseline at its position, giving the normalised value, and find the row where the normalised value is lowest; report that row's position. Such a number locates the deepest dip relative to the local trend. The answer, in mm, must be 128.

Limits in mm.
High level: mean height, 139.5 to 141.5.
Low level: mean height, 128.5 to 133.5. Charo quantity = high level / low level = 0.837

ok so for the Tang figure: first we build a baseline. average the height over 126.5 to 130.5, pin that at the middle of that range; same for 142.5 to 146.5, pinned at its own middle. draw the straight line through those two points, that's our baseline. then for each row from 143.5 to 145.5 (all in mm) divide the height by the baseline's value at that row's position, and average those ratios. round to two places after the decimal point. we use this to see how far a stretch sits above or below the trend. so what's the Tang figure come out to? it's 1.02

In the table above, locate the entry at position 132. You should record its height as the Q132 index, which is 92.06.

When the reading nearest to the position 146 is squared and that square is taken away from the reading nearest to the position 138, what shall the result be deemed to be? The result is -6045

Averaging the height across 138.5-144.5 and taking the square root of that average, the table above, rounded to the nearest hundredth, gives 8.89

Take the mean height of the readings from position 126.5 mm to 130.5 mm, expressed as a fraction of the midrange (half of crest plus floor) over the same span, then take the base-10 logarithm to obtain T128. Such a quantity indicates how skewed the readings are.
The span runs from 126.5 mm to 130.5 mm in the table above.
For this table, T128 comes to 0.005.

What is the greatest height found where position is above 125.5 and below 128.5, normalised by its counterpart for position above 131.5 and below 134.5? 1.03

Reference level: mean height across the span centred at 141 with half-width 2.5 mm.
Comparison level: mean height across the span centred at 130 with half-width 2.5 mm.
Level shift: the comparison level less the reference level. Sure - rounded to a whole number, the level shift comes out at 13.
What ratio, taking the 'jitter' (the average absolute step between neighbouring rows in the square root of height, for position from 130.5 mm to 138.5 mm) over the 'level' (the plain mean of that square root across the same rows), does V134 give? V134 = 0.016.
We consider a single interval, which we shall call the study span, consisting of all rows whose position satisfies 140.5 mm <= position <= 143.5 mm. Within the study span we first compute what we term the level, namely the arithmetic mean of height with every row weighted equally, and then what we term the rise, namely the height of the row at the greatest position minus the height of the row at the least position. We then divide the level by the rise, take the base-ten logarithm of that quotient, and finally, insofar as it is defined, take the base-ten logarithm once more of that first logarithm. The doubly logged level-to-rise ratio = 0.50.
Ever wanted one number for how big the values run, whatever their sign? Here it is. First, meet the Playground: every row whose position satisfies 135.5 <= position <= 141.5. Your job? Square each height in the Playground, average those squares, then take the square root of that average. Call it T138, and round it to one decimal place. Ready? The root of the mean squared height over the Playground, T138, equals 81.3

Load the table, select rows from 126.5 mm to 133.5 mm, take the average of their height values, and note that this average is 91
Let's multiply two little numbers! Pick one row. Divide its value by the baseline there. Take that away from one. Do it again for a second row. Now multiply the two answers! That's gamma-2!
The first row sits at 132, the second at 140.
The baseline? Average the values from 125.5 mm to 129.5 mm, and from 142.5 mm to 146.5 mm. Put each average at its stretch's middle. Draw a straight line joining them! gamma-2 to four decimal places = -0.0029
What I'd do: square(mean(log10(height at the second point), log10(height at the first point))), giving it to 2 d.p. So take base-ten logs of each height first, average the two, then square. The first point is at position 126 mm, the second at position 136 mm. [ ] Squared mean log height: 3.83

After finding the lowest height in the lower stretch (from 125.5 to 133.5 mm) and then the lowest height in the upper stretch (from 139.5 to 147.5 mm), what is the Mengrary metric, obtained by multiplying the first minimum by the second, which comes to 6365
